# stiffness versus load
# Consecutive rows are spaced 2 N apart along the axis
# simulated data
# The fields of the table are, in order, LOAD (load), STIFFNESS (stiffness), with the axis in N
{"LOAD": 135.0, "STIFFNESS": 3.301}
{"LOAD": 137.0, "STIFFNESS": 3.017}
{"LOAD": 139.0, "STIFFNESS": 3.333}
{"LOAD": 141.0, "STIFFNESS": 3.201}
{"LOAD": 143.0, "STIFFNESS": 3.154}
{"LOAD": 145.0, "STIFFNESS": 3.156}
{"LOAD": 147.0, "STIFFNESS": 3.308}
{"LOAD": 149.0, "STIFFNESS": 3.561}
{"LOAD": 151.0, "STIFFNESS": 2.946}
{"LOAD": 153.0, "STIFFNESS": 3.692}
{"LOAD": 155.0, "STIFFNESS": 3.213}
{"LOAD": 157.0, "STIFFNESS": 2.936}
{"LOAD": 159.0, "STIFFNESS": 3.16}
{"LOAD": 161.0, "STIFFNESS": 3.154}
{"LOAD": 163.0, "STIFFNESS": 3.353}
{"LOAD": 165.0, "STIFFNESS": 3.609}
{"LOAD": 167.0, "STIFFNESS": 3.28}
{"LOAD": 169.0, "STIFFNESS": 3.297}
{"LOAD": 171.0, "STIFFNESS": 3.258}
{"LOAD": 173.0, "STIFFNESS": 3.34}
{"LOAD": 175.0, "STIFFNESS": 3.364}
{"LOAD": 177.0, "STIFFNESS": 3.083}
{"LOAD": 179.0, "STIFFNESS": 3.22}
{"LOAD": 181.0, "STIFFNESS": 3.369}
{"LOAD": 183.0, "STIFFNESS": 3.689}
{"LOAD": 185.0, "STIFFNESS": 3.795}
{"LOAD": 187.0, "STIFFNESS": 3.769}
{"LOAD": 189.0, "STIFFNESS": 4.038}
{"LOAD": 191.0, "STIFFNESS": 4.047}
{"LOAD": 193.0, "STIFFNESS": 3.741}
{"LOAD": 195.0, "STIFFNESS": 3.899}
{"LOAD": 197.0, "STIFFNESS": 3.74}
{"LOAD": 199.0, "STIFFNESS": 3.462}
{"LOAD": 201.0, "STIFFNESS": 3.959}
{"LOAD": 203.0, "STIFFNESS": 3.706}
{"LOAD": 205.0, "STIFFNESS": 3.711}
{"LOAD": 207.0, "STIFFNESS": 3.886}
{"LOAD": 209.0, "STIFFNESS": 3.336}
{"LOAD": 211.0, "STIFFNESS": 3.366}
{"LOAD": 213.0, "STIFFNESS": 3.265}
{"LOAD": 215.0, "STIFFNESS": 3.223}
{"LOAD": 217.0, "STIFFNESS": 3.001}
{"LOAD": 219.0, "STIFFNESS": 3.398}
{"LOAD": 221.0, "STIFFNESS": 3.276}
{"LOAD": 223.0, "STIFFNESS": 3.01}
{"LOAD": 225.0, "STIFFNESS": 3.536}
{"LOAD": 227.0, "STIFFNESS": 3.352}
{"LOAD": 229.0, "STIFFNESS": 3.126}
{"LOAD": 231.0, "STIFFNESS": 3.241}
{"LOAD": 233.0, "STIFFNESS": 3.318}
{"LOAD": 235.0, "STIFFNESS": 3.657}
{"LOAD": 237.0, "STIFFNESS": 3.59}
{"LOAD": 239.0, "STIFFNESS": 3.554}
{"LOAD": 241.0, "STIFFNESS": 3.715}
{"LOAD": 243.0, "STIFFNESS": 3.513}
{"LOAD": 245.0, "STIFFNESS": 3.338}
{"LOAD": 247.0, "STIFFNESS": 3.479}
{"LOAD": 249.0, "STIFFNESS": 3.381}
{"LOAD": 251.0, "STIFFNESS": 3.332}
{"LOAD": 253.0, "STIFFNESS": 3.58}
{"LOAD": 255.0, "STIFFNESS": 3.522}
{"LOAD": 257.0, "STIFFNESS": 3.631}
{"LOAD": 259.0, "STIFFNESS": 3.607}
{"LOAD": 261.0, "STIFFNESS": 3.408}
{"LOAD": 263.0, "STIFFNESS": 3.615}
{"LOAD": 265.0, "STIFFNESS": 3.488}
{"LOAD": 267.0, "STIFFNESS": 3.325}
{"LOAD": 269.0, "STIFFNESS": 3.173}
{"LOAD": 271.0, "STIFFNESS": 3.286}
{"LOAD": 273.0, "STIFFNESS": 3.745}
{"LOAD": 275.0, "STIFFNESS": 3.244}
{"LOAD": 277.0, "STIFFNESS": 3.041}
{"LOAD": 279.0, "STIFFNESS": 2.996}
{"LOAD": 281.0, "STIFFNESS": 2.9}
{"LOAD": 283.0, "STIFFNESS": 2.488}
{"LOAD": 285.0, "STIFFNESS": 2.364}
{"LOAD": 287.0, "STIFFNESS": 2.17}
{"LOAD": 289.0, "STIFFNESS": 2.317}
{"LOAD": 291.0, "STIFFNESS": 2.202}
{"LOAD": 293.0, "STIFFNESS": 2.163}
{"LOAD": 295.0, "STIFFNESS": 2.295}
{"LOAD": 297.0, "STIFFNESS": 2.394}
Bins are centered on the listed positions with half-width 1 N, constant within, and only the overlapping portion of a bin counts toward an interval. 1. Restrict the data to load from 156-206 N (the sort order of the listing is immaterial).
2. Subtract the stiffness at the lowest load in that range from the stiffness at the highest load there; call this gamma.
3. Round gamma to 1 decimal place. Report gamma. 0.8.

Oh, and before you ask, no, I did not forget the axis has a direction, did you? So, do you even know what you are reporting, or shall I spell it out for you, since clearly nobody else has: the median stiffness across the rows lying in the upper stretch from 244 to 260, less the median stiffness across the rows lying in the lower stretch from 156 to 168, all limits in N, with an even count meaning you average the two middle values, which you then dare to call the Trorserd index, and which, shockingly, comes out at 0.3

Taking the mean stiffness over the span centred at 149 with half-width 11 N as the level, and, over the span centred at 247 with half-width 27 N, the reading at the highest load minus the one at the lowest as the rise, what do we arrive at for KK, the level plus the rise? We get 3.7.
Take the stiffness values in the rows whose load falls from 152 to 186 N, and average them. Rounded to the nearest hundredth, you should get 3.34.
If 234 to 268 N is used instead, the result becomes 3.51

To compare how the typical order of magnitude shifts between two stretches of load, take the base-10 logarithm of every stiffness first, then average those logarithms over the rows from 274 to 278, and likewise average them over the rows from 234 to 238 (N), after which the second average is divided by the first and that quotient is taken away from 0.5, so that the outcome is -0.62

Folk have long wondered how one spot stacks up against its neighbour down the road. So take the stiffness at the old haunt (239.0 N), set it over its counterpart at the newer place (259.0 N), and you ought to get 0.99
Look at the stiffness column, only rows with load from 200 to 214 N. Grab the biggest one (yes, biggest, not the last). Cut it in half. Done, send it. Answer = 1.98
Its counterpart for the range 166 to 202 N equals 2.02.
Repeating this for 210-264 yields 1.86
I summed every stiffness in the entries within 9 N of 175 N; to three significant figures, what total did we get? 29.9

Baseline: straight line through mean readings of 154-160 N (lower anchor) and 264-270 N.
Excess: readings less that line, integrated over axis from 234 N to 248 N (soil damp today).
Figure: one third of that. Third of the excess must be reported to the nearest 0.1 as 1.3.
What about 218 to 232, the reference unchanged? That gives 0.2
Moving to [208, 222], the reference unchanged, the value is 0.2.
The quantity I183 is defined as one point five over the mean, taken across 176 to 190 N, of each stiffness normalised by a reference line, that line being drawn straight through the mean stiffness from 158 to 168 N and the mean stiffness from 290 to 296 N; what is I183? 1.32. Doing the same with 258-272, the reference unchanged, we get 1.08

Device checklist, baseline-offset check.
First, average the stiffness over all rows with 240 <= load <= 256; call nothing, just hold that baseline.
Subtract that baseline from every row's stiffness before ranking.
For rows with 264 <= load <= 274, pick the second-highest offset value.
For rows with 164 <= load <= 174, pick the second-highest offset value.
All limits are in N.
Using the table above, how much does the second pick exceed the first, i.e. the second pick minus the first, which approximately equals -0.15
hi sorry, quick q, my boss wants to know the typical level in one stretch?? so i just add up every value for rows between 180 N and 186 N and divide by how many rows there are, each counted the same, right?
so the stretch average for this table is 3.62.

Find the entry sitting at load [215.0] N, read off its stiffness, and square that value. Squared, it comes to 10.4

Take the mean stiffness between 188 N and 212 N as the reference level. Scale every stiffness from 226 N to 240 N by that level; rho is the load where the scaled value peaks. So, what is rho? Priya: 235.0 N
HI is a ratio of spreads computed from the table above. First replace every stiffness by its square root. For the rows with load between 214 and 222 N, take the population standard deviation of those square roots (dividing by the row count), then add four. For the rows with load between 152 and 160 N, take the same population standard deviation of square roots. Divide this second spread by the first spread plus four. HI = 0.019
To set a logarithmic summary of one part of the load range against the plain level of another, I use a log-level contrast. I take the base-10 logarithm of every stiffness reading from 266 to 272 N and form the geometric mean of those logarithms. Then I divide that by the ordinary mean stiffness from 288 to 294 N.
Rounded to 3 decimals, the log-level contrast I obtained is 0.230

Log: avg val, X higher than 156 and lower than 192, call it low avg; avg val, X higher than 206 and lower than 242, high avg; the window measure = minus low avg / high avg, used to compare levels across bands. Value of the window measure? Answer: -1.01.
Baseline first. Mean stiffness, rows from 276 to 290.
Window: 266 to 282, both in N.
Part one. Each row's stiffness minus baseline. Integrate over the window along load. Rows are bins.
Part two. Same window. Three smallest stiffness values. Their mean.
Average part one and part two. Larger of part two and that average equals 6.3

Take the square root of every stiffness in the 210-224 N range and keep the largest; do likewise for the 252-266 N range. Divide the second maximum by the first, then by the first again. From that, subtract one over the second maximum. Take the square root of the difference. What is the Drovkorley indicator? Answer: 0.19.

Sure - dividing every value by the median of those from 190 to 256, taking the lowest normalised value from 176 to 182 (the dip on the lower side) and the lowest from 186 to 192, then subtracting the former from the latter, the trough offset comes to 0.20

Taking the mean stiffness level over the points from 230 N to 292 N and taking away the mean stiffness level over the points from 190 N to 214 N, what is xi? -0.44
